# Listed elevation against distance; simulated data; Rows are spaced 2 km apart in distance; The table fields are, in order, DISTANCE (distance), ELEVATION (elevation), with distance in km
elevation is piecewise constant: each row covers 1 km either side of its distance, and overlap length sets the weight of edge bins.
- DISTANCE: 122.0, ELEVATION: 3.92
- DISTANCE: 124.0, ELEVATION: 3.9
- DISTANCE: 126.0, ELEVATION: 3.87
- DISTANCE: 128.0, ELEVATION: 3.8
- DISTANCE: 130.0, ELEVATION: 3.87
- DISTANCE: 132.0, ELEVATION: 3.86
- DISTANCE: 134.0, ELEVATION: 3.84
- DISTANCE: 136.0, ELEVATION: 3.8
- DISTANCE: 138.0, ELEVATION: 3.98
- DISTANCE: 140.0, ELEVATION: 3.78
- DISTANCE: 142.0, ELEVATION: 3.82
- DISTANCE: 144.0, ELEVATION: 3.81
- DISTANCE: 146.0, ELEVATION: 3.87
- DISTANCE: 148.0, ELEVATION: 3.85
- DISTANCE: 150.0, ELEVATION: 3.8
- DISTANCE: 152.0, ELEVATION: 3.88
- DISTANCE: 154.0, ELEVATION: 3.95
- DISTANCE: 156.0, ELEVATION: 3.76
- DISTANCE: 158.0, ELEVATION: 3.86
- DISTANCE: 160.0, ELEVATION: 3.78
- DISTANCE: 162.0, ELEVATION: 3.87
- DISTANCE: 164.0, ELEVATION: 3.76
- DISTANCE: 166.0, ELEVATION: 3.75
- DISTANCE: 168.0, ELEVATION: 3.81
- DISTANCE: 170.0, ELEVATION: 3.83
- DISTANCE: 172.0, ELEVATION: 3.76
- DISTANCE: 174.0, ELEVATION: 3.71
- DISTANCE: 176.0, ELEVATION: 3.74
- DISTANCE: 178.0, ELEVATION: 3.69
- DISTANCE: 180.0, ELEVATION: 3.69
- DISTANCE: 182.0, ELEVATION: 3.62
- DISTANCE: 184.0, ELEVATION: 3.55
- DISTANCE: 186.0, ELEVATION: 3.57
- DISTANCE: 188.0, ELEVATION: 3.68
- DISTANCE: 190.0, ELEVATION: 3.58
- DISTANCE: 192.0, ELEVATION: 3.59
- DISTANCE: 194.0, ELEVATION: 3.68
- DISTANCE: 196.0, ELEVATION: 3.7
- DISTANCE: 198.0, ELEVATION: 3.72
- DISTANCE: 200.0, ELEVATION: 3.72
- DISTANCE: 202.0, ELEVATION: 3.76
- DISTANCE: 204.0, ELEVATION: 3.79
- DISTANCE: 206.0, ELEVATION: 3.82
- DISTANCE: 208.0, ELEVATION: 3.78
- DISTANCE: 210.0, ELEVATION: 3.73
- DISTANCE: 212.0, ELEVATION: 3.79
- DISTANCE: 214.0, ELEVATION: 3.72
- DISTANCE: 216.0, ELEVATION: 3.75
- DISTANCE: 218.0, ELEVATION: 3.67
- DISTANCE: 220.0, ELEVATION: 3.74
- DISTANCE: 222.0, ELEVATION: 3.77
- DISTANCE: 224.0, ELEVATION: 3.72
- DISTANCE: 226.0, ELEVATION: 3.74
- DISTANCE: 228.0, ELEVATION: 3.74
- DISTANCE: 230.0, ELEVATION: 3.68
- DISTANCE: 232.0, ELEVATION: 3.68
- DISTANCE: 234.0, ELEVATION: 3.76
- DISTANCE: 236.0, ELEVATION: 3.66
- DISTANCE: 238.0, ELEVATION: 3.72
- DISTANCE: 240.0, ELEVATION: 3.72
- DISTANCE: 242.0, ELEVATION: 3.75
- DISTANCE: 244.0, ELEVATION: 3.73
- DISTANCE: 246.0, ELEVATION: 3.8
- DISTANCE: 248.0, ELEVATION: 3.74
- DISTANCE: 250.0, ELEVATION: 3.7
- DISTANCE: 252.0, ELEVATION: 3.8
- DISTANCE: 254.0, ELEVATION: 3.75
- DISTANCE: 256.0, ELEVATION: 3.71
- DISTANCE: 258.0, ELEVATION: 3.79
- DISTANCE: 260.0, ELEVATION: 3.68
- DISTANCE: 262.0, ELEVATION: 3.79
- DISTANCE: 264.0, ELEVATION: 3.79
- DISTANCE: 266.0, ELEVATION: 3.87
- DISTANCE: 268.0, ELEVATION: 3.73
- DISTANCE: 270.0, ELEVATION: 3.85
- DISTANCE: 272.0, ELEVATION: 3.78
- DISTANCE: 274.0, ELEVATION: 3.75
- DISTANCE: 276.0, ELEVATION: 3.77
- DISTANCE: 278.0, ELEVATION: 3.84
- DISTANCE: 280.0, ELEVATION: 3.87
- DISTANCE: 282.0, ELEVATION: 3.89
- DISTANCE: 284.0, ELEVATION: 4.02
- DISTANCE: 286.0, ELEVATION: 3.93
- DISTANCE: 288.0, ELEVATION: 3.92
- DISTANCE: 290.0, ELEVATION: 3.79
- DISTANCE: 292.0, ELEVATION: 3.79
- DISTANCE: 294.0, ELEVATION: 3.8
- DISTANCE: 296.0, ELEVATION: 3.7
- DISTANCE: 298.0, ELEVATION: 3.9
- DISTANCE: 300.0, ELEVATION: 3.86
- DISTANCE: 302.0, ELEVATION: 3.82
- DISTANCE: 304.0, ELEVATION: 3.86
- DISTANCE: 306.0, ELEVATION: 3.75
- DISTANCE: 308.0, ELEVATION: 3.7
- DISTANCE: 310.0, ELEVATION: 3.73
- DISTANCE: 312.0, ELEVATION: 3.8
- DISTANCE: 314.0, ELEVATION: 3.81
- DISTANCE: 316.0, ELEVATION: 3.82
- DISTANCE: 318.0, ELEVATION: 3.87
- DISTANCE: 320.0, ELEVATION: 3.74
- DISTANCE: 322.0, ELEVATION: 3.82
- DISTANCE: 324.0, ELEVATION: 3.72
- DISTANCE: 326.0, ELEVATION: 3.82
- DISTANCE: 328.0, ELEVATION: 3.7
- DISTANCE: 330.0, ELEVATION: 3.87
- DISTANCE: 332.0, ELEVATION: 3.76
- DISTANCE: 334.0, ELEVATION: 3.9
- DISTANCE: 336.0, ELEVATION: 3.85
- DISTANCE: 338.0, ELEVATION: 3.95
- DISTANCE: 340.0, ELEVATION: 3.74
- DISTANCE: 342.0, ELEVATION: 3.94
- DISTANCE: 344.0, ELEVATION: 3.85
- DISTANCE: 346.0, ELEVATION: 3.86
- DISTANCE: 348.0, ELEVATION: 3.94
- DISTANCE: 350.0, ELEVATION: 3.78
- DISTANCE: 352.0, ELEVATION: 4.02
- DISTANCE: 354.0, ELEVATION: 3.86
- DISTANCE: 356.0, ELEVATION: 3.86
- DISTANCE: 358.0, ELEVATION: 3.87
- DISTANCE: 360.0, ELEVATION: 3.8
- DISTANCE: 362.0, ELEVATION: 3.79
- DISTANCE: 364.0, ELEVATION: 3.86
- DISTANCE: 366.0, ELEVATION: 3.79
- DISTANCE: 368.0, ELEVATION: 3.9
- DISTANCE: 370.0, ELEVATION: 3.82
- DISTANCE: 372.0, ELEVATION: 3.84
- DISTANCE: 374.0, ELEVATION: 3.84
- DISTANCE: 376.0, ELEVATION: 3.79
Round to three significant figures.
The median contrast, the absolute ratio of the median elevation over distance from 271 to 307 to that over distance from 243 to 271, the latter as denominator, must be 1.02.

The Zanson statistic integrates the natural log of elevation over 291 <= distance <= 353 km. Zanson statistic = 83.1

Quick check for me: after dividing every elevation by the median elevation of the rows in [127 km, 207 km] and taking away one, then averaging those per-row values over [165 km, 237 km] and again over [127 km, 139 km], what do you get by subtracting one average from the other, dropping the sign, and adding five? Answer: 5.038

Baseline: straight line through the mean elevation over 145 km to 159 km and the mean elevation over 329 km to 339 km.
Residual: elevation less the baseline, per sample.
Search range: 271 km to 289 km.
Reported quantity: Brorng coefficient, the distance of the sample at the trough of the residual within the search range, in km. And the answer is 274.0 km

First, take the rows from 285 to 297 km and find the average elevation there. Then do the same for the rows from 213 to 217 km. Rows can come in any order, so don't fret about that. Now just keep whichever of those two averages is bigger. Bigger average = 3.822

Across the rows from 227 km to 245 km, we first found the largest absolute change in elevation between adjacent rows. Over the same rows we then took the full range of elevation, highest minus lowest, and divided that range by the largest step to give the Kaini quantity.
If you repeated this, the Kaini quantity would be 1.00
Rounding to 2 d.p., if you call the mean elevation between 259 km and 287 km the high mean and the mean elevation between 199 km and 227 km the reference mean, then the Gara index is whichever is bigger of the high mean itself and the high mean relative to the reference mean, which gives 3.83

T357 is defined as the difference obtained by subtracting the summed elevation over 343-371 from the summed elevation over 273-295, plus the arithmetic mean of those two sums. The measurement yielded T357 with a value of 37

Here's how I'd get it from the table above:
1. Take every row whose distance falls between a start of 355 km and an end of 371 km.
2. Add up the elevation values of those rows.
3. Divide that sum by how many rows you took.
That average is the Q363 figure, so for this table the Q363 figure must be 3.84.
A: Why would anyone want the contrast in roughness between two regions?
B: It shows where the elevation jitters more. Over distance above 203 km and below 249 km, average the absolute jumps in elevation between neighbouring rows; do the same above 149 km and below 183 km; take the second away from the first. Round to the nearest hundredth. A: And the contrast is -0.02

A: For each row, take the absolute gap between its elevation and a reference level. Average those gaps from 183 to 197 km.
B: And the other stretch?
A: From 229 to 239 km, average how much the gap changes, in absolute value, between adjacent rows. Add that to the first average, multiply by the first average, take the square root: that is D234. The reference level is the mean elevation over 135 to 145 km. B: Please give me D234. 0.24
